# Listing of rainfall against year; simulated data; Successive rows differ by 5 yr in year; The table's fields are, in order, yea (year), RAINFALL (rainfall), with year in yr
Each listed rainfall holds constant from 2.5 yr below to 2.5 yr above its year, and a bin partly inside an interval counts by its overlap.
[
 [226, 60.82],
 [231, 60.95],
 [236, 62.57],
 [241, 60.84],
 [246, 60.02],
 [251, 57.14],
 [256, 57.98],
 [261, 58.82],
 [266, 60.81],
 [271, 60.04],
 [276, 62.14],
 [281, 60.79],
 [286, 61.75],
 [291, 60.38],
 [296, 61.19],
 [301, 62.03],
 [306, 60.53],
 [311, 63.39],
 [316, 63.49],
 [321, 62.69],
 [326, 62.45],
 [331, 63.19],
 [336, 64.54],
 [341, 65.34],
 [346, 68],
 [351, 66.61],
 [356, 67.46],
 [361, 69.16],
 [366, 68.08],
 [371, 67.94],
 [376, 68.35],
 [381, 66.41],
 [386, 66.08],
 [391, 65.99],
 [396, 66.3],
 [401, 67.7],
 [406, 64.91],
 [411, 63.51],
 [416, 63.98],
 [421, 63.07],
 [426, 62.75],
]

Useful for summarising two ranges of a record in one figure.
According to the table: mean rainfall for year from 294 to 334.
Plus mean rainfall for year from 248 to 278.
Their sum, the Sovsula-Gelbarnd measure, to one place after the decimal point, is 121.9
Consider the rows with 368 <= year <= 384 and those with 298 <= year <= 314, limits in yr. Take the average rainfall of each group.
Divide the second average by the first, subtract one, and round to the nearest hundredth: -0.08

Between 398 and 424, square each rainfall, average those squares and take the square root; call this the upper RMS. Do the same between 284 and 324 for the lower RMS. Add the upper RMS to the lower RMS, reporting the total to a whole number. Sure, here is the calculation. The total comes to 127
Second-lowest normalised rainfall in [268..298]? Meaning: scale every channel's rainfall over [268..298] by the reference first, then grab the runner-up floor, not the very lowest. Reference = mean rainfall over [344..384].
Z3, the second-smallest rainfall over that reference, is 0.89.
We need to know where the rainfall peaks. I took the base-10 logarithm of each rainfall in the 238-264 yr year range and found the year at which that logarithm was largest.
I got 241 yr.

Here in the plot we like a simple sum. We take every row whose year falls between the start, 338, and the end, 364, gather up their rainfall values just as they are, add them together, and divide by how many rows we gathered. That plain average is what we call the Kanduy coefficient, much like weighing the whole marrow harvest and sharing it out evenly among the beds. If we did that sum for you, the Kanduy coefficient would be 67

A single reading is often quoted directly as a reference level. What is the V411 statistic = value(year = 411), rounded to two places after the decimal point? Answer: 63.51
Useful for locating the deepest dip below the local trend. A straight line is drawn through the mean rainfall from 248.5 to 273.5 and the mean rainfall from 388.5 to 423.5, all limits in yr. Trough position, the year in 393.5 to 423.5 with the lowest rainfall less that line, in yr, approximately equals 421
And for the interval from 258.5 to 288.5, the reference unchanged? 261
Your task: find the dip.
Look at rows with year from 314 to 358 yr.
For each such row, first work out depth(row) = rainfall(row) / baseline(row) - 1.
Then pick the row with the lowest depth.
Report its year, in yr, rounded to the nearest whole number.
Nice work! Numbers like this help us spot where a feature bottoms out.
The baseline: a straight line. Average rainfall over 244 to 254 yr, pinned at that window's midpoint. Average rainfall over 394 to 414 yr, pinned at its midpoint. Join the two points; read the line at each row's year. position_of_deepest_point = 326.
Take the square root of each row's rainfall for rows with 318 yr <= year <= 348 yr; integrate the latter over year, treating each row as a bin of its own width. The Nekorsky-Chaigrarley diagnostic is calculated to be 241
